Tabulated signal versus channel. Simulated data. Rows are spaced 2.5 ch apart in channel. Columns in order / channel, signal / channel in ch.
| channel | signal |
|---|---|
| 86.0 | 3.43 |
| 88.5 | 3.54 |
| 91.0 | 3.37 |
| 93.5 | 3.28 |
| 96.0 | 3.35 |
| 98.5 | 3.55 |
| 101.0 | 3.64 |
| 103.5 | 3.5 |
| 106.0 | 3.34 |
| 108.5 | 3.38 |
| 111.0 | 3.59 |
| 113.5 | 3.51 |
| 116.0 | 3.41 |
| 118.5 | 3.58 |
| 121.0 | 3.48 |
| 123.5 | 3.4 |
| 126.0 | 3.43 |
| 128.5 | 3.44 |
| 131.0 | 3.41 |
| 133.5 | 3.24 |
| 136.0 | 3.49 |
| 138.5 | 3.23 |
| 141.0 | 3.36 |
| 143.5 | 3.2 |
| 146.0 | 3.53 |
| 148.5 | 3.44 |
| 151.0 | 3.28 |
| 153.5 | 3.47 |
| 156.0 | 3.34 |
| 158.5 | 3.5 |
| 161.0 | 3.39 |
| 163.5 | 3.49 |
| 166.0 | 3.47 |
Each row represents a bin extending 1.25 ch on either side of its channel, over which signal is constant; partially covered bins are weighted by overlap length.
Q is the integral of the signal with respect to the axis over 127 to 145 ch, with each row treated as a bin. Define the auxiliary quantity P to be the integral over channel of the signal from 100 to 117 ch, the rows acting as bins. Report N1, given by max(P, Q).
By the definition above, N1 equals 60.2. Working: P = 59.2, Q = 60.2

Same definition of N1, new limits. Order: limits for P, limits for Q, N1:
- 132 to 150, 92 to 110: 61.8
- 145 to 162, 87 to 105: 62.3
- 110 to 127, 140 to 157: 59.2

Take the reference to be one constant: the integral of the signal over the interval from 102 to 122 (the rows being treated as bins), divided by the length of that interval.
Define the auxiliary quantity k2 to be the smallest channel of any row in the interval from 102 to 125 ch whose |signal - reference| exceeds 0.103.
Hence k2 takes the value 106.0 ch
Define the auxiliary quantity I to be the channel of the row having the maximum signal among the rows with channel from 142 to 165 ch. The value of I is 146.0 ch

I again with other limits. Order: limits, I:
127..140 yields 136.0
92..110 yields 101.0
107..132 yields 111.0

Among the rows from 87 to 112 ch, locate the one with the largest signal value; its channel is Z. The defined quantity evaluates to 101.0 ch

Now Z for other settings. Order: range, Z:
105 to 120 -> 111.0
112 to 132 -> 118.5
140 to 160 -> 146.0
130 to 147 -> 146.0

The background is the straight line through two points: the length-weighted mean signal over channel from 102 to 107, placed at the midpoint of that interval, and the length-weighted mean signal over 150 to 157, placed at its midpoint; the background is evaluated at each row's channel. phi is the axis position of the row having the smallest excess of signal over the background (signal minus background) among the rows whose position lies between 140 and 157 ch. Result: 143.5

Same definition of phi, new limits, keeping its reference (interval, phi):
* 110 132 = 116.0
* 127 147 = 143.5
